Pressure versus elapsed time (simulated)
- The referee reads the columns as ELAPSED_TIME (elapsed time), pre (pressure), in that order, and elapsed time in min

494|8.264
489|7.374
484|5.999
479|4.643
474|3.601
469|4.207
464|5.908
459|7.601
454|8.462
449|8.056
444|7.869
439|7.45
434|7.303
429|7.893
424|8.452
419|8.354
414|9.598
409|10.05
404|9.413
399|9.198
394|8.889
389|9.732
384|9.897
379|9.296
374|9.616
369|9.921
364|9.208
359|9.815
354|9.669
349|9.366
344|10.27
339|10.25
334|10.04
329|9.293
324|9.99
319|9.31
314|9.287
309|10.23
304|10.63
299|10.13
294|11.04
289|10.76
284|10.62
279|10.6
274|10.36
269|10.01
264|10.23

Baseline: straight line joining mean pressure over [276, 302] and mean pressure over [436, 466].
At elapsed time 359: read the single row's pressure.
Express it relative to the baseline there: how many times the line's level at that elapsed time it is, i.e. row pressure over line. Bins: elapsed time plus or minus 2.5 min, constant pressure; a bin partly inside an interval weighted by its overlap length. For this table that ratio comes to 1.05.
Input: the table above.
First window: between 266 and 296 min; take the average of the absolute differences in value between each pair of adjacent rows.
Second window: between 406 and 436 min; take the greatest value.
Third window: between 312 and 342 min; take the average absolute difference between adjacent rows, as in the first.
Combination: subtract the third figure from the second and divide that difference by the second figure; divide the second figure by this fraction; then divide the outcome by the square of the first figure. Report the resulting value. 248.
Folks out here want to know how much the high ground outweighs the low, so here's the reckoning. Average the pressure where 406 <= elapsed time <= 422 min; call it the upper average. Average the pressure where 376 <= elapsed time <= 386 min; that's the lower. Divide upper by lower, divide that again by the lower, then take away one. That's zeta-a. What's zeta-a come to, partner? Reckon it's -0.90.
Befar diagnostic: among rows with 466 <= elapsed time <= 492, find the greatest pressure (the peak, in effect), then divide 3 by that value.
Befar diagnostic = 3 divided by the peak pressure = 0.407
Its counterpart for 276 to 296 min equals 0.272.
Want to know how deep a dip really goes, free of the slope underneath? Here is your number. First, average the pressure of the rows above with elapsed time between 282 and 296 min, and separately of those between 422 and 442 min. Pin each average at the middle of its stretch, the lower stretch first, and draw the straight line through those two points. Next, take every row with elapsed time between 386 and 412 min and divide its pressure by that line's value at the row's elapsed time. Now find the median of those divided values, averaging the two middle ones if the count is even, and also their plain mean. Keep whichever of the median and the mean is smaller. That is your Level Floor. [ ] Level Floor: 1.12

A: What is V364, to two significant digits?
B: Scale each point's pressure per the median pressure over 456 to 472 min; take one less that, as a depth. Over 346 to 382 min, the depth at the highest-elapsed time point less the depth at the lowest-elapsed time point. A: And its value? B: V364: 0.012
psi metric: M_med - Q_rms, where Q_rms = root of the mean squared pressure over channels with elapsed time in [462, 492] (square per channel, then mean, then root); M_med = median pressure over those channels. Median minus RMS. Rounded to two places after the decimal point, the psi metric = -0.16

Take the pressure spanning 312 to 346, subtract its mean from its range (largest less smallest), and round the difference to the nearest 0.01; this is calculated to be -8.79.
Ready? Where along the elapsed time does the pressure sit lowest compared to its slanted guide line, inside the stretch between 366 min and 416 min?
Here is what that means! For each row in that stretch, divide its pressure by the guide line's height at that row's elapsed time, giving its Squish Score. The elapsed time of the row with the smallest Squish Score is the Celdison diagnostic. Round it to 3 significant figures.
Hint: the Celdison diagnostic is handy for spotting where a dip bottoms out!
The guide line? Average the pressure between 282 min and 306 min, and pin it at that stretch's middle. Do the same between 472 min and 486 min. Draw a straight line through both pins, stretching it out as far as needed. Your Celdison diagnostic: 379 min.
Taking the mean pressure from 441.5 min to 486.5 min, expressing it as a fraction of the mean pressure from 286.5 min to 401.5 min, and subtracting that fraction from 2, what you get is 1.36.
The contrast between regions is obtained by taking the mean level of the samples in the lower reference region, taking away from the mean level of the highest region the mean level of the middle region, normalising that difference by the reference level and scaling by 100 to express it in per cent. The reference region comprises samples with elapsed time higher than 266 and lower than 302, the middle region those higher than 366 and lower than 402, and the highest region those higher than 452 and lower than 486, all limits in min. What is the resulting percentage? -36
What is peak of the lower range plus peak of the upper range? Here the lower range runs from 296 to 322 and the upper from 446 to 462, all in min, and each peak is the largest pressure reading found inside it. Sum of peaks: 19.1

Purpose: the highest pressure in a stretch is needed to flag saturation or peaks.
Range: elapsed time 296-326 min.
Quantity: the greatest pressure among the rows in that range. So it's 10.63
